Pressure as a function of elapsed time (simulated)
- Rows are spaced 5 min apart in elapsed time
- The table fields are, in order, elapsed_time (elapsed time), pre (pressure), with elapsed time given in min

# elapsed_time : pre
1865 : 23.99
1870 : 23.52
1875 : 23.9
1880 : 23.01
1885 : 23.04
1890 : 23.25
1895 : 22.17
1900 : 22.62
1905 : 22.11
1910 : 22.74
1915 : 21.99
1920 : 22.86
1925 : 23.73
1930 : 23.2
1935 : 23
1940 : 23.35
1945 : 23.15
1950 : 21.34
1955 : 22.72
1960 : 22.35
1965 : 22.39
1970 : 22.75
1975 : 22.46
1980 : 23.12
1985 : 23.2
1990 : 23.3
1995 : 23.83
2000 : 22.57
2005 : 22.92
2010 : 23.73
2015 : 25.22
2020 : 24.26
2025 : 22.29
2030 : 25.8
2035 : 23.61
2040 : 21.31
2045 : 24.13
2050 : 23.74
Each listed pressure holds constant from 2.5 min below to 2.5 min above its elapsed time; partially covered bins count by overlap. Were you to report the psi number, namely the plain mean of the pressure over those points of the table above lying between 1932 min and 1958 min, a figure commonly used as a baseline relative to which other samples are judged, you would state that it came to 22.71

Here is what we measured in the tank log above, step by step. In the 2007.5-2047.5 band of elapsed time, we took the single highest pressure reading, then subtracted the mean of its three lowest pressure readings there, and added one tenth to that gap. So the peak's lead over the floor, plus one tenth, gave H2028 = 3.5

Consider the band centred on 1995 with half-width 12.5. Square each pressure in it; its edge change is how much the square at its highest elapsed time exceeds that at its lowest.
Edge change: -13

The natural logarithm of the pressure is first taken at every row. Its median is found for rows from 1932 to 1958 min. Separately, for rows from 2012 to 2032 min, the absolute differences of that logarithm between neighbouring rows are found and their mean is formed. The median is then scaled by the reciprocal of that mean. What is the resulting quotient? 35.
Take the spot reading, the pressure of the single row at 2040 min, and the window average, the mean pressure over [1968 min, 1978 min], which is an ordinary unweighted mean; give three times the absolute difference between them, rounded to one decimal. 3.9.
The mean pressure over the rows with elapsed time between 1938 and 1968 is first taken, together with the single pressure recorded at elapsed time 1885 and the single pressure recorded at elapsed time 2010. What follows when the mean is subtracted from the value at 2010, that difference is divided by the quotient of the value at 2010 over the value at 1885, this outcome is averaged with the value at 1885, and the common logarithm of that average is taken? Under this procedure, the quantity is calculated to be 1.08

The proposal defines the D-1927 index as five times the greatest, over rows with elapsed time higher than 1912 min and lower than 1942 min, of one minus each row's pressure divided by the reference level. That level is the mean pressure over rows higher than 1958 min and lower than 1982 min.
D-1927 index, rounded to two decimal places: 0.14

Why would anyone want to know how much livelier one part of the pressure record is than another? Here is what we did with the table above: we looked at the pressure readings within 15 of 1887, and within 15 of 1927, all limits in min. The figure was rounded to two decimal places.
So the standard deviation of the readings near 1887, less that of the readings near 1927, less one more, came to -1.00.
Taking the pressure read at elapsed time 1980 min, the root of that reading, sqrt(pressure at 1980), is 4.81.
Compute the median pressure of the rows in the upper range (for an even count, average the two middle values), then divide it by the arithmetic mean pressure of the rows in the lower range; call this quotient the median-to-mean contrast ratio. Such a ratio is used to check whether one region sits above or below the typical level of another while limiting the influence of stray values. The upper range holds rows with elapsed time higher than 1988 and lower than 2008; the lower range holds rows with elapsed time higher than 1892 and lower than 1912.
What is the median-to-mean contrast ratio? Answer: 1.031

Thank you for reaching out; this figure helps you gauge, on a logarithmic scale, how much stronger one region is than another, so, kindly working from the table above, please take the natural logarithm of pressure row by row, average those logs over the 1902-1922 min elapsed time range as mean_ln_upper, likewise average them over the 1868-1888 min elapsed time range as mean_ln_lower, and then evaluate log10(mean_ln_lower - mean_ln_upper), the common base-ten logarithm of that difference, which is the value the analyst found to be -1.39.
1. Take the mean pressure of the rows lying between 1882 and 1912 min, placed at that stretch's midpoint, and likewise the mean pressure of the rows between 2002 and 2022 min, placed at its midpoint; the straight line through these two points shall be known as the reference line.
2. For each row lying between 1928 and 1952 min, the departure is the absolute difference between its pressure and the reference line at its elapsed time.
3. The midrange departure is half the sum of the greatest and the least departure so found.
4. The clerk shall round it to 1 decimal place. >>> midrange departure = 1.0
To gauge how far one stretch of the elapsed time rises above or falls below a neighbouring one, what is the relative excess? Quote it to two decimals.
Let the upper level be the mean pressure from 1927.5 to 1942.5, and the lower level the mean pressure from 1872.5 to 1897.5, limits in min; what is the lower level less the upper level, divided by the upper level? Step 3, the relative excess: 0.00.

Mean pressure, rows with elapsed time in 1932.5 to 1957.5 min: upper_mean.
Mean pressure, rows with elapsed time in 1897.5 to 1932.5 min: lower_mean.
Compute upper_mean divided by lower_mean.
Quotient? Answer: 1.00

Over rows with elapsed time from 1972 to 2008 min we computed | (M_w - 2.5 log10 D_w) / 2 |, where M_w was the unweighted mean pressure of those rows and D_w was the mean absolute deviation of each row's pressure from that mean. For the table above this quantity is 12.1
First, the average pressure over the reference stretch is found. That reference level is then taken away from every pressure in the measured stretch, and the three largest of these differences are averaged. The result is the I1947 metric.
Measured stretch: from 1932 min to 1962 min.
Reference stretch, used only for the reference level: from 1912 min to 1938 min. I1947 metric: 0.2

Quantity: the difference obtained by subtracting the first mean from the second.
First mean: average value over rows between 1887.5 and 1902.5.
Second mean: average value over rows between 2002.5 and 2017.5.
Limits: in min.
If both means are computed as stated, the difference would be 1.3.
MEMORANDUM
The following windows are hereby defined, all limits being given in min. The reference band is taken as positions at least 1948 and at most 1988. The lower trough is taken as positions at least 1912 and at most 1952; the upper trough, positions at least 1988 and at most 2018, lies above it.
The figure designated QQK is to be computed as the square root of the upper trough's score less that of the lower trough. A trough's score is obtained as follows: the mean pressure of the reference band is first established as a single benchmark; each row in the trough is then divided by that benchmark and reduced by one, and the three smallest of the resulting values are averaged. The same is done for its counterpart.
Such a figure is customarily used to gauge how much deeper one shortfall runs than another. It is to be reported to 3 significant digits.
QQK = 0.196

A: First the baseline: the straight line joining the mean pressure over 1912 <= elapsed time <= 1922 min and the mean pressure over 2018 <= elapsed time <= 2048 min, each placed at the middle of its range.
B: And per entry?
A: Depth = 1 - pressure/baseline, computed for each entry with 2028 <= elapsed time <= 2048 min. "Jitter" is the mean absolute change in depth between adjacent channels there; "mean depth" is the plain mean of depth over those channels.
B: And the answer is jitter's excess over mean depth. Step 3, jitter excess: 0.11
